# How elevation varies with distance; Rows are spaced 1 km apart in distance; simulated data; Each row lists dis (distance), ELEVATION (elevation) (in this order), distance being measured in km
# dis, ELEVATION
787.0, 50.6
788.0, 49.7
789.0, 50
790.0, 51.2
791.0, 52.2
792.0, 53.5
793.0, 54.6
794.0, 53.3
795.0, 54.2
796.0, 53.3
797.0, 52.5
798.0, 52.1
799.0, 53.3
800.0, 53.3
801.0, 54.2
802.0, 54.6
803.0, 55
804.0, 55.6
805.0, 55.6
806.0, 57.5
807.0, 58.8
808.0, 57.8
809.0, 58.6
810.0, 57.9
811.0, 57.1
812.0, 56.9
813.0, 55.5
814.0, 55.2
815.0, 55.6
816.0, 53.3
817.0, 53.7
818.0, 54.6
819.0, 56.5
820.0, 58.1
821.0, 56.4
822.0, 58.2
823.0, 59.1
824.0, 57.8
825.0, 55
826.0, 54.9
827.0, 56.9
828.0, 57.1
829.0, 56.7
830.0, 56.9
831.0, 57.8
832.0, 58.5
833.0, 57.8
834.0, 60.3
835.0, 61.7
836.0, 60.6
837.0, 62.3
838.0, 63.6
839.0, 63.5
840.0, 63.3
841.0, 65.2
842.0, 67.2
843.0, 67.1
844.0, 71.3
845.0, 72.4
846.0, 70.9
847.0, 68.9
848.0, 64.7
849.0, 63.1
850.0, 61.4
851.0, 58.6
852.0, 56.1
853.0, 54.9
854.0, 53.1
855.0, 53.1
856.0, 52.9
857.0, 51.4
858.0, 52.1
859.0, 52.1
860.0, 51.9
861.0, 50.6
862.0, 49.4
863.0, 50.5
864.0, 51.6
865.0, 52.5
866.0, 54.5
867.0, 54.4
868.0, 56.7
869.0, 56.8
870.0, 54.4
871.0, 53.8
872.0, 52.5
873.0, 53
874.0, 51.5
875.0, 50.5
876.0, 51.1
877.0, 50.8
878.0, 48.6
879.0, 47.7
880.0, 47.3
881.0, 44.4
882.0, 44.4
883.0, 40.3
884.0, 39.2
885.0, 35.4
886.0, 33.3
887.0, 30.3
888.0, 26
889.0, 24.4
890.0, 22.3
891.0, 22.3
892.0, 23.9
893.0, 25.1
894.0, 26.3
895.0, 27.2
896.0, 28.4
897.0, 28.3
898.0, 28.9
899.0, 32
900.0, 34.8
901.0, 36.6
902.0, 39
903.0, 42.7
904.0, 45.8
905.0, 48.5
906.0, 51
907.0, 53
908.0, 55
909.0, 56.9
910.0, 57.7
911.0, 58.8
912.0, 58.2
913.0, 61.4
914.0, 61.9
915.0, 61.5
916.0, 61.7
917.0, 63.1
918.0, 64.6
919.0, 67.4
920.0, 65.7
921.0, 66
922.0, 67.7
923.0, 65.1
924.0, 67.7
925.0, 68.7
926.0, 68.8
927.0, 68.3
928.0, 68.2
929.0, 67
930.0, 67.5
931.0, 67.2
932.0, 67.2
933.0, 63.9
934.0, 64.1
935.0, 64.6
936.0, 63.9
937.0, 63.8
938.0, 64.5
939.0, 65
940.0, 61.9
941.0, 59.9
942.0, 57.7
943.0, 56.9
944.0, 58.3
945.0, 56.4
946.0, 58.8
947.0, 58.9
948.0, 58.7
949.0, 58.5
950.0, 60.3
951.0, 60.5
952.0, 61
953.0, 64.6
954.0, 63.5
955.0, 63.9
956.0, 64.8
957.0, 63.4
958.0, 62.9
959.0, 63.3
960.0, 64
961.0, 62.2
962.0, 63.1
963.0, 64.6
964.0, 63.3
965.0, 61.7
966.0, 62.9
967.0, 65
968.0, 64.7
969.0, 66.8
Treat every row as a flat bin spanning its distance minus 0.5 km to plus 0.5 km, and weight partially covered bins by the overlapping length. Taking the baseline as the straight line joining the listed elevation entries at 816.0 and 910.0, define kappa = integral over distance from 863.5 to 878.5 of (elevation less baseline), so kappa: -45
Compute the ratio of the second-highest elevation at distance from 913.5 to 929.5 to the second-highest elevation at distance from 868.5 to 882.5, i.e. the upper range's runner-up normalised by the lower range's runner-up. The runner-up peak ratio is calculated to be 1.26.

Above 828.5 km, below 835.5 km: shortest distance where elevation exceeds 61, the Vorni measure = 835.0 km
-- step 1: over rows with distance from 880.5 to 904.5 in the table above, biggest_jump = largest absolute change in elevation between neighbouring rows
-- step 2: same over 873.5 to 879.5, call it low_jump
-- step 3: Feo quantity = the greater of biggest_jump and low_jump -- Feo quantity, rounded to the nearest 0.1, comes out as 4.3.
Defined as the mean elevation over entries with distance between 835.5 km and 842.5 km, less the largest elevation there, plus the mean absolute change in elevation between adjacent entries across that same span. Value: -2.3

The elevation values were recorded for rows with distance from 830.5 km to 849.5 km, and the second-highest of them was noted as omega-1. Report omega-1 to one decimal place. 71.3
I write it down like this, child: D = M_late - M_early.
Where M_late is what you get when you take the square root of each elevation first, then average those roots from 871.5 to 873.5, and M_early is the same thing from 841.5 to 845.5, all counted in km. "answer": -1.1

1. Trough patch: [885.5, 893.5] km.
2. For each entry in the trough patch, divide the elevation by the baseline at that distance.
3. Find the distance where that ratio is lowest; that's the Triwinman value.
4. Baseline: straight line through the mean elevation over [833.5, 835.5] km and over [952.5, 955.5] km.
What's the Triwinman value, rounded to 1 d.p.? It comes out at 891.0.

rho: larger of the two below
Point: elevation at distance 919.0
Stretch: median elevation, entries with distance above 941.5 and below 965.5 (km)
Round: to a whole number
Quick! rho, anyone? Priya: 67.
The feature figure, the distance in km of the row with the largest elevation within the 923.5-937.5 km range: 926.0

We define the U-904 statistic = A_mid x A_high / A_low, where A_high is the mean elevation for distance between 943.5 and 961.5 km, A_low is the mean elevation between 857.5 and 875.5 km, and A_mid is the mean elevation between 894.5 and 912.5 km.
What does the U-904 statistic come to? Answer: 50.6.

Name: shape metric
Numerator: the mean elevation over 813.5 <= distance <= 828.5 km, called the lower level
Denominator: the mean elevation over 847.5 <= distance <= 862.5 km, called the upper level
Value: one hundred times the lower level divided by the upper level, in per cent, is 102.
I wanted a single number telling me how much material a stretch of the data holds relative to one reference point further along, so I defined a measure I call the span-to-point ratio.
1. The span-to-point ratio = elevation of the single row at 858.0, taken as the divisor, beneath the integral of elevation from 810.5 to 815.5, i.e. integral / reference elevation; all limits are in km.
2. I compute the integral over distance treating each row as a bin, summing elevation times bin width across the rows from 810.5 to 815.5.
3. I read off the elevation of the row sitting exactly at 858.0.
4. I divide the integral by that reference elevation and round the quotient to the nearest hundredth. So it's 5.38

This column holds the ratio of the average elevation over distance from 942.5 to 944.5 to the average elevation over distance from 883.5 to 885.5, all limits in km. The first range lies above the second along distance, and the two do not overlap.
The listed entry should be 1.54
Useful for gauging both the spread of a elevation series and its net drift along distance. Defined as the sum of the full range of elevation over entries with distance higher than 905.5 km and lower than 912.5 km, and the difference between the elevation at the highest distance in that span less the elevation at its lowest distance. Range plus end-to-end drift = 15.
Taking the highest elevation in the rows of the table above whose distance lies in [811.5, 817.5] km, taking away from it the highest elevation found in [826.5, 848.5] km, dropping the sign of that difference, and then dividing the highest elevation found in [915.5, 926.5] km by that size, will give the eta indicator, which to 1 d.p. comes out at 4.4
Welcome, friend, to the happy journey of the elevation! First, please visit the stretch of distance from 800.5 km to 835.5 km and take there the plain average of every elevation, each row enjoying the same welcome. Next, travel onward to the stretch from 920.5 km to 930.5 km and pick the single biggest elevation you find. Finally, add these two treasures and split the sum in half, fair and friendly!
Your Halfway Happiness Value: 62.8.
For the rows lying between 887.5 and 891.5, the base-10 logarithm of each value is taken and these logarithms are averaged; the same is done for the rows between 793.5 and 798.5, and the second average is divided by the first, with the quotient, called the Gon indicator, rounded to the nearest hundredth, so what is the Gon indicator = 1.25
